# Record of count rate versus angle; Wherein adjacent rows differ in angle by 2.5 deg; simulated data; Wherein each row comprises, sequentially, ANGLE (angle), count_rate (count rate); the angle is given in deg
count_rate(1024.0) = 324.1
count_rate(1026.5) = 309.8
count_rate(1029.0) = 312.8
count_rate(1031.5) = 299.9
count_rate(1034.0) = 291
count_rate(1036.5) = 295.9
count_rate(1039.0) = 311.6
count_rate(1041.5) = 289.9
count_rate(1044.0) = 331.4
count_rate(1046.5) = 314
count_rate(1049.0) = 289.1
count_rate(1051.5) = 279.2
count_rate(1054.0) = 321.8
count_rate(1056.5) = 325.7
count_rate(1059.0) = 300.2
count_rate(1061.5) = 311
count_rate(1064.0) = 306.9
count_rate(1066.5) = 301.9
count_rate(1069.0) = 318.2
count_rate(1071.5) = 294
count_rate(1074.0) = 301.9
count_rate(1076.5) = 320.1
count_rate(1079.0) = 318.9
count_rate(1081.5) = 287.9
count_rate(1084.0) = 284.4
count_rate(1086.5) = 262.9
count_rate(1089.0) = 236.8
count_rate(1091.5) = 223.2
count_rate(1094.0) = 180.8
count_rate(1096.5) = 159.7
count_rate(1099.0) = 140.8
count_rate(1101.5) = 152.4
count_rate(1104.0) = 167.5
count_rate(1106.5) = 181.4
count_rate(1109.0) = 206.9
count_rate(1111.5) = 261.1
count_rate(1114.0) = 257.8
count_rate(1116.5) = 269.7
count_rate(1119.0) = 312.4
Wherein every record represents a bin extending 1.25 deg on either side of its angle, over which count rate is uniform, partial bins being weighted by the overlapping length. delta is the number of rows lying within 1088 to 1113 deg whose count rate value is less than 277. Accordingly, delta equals 10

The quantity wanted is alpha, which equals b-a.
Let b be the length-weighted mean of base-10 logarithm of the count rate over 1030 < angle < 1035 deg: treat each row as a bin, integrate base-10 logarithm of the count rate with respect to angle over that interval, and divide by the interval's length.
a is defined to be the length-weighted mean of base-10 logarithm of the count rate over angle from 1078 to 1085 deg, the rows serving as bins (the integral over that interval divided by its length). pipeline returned 0.000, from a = 2.472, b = 2.47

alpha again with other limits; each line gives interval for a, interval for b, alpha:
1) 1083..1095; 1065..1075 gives 0.111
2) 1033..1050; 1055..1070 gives 0.010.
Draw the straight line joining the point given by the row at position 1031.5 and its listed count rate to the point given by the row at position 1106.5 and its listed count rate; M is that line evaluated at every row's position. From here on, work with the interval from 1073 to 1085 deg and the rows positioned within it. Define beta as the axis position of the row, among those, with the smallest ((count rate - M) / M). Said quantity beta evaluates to 1074.0 deg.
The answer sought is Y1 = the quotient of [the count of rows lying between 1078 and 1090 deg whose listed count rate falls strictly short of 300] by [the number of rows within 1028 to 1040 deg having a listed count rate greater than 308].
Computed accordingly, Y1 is 2.0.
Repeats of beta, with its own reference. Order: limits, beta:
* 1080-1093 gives 1091.5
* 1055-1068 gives 1059.0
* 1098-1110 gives 1099.0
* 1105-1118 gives 1106.5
